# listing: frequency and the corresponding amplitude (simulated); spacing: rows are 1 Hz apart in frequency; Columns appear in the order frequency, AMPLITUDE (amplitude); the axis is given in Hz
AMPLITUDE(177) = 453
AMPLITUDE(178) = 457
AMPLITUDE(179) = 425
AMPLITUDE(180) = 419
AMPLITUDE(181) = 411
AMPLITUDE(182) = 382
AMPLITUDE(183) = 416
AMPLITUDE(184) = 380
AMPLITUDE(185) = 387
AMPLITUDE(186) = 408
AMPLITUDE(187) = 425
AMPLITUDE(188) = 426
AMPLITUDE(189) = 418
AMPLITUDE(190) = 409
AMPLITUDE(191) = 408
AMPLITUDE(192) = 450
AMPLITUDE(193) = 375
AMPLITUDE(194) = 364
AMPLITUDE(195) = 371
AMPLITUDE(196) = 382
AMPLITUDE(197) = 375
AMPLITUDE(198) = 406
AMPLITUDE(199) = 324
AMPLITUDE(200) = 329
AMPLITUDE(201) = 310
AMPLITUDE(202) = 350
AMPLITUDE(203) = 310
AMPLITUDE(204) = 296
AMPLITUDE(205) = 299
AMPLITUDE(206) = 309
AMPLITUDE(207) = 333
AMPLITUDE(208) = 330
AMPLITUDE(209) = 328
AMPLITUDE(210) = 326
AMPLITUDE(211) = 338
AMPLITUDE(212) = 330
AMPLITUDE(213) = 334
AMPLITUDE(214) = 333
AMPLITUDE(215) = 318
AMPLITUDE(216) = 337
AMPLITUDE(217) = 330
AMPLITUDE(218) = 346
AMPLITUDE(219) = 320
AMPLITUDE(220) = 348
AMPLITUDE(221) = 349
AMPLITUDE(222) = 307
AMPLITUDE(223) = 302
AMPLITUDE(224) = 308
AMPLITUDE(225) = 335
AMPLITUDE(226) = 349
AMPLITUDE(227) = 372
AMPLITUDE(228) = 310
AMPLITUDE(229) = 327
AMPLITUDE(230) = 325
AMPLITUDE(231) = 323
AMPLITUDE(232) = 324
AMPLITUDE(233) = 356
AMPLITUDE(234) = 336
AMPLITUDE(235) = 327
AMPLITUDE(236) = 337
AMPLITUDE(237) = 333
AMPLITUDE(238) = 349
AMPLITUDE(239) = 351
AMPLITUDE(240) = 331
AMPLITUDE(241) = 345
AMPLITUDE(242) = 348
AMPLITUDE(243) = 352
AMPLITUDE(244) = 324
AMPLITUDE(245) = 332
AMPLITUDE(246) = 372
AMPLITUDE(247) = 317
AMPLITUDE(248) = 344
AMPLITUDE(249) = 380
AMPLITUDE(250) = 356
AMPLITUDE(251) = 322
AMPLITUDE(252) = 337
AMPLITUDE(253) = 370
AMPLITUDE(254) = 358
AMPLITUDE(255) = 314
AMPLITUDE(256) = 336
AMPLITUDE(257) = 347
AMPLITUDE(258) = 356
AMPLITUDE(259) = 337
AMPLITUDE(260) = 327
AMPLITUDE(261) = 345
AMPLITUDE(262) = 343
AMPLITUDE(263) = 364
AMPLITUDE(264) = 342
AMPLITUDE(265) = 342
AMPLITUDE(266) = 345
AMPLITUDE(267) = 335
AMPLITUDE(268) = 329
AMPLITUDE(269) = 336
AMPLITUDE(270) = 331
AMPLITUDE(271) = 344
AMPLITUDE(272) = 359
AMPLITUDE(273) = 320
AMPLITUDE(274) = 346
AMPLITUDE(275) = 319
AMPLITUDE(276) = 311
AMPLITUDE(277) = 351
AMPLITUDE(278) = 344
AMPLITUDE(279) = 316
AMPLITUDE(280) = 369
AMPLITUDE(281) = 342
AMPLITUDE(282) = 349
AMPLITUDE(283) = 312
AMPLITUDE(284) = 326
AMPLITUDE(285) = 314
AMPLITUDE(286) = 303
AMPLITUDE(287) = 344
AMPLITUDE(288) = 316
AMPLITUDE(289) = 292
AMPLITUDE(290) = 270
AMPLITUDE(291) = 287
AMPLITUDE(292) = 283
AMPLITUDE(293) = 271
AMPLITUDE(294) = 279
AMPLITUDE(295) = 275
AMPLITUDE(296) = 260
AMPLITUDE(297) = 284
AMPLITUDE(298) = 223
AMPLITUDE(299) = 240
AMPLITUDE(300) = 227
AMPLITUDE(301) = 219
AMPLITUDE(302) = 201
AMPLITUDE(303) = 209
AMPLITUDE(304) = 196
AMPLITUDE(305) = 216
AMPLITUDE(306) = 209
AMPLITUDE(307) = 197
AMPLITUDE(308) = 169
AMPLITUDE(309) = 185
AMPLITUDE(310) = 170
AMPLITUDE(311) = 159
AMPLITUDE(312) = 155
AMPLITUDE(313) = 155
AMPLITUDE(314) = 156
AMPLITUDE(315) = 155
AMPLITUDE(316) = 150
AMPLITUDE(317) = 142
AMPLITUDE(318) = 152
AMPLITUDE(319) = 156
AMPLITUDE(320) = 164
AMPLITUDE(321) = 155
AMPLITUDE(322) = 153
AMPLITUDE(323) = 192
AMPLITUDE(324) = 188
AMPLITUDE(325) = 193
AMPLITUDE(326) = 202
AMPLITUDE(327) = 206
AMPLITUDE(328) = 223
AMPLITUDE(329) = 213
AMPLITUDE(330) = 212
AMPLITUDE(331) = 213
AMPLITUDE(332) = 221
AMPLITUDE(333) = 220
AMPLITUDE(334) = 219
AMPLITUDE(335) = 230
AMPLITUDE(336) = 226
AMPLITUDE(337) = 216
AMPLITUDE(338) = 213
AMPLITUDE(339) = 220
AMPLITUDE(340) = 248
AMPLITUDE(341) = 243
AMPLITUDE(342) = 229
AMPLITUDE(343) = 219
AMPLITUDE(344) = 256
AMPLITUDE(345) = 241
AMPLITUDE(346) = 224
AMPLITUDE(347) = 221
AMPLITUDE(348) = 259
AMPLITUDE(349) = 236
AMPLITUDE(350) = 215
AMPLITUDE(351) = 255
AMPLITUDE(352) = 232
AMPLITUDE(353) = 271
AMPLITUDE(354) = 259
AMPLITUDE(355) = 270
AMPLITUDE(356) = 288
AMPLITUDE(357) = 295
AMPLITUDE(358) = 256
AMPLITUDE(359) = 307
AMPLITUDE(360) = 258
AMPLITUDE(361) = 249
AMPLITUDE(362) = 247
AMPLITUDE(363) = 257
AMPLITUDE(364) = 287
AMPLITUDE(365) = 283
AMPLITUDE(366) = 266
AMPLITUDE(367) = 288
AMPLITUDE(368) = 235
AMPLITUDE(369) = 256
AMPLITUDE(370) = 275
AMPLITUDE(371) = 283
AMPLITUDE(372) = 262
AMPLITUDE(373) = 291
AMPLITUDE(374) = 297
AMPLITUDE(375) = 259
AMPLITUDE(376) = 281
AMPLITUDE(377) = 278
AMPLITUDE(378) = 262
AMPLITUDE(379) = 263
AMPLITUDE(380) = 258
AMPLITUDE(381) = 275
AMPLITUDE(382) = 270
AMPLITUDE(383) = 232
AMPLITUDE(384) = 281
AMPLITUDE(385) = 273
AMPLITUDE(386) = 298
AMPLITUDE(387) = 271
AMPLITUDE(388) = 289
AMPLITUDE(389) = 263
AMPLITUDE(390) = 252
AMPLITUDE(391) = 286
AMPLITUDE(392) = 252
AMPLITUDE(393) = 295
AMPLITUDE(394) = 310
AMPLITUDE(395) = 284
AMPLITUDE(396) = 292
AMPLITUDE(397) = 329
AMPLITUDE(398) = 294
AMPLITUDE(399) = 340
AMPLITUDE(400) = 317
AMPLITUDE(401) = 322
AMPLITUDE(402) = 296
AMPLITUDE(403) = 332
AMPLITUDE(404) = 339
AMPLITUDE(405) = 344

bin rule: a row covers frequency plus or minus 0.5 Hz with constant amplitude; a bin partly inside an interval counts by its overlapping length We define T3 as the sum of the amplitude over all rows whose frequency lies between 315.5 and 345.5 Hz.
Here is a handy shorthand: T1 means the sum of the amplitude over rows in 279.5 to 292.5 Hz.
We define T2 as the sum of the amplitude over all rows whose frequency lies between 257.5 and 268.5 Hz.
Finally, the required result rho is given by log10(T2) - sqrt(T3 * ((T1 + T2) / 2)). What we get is -4902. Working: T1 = 4107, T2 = 3765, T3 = 6115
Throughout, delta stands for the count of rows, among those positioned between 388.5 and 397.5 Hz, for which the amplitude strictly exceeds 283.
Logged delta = 6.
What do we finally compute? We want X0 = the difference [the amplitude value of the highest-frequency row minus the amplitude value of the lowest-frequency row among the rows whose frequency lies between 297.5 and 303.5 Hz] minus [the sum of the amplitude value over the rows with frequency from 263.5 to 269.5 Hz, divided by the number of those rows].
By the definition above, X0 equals -352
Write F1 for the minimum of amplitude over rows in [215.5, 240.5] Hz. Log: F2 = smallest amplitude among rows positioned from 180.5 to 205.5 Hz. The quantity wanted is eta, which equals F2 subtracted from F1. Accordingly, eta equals 6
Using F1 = 302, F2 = 296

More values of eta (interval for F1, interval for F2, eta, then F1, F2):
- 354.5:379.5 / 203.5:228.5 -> -61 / 235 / 296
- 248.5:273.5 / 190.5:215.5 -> 18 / 314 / 296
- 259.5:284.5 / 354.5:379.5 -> 76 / 311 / 235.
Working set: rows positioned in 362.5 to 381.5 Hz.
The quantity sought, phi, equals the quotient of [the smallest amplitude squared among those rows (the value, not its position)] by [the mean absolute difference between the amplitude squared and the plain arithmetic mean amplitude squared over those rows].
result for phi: 8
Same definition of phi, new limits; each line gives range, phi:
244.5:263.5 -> 9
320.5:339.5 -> 4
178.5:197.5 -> 8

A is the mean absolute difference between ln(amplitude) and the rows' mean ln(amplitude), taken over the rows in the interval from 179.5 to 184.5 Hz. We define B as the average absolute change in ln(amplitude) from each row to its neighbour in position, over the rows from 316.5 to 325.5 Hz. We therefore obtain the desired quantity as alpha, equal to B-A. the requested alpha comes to 0.02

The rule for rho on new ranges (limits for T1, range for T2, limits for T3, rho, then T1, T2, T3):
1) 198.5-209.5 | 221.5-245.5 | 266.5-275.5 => -4166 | 3518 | 8003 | 3019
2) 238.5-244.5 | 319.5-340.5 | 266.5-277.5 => -3423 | 2051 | 4327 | 3681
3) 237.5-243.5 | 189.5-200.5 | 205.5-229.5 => -4979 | 2076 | 4193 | 7919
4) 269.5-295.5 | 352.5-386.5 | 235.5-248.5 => -6222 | 8273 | 9210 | 4435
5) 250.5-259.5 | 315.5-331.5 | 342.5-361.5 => -3793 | 3077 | 2914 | 4811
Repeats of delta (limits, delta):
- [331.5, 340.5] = 0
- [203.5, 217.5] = 14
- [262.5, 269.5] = 7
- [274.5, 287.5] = 13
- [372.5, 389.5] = 4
